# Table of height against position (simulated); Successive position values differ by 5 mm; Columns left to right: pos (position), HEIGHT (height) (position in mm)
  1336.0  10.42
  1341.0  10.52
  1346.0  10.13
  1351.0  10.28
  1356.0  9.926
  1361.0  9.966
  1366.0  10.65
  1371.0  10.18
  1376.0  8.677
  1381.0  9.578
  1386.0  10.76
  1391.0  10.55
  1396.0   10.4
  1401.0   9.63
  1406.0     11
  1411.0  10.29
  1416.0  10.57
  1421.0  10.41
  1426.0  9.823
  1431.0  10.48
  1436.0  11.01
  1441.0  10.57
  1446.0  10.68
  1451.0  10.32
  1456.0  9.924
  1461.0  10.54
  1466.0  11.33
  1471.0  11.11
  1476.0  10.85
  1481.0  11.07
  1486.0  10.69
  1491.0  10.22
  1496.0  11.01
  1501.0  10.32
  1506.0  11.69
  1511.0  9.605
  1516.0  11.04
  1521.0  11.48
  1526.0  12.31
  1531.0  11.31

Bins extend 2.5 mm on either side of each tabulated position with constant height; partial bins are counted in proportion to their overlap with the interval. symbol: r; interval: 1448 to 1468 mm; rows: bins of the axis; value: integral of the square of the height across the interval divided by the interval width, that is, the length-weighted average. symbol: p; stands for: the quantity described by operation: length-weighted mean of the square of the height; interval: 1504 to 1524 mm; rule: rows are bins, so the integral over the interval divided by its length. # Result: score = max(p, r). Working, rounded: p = 121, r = 111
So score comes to 121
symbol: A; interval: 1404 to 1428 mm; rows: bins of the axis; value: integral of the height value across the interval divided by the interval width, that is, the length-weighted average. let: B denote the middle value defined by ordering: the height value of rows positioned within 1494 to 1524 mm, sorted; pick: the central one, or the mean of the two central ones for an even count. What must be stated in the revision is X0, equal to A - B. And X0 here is -0.6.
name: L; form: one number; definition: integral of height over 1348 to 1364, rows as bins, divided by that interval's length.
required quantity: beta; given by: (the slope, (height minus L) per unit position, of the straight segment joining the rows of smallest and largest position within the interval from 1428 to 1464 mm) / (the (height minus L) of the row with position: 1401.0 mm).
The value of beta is 0.00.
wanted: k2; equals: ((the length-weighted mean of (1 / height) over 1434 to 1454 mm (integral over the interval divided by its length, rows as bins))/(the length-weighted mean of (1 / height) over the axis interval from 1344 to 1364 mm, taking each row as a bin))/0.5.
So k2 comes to 1.90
